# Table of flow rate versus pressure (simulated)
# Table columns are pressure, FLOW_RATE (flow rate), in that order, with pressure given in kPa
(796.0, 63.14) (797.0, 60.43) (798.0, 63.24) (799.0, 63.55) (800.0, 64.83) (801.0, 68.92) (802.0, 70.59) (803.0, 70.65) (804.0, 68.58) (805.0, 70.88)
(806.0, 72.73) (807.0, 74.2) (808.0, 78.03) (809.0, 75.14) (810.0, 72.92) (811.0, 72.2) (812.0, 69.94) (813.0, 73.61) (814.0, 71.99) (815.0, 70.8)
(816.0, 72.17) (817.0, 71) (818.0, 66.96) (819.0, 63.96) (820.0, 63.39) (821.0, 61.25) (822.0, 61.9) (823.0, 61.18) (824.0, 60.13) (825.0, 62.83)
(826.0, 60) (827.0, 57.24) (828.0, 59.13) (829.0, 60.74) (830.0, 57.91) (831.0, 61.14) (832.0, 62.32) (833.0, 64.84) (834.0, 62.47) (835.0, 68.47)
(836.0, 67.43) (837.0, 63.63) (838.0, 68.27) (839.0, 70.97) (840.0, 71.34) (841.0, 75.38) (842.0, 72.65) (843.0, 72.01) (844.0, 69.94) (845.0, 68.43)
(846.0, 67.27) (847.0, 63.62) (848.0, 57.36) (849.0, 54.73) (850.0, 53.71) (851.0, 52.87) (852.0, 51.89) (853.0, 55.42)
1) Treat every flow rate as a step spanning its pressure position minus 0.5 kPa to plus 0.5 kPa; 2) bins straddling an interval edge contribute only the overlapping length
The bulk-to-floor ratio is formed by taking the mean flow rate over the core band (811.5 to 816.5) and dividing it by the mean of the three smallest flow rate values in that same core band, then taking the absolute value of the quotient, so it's 1.01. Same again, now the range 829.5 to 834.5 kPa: 1.02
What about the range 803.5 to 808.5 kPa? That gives 1.03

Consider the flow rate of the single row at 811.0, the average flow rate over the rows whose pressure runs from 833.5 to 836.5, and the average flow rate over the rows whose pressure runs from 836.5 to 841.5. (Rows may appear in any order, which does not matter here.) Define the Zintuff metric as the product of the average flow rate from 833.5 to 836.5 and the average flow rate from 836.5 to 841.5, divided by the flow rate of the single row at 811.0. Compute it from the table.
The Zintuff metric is 64.0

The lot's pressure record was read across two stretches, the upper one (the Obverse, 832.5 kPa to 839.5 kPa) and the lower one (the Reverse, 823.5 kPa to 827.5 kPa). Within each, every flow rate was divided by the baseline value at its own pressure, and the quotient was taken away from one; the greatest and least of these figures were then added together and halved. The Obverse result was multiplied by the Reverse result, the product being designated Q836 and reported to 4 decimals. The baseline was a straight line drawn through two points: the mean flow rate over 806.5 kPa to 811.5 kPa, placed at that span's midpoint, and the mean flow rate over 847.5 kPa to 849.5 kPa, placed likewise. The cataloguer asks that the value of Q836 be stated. -0.0082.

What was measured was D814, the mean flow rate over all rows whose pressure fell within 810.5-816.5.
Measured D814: 71.8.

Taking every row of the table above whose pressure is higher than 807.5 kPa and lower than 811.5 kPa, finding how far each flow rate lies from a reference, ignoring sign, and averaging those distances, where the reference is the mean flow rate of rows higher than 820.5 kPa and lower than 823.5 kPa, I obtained 13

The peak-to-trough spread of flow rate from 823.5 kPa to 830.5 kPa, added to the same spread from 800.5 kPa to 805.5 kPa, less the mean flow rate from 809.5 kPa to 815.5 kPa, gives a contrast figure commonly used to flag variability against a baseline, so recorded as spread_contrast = -64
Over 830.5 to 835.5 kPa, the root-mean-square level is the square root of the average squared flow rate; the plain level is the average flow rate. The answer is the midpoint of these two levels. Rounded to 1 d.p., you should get 63.9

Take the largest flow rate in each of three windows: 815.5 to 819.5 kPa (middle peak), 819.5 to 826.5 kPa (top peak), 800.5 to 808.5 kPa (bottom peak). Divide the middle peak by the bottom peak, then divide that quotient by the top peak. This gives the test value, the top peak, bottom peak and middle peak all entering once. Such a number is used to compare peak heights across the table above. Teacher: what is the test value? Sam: 0.0146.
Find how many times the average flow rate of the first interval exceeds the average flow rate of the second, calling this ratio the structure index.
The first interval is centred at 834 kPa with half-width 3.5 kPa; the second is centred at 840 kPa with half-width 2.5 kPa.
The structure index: 0.90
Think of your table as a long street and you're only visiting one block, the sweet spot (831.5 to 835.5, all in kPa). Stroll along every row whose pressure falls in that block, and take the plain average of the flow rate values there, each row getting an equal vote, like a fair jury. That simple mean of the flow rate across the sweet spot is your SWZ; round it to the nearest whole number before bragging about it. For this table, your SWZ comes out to 65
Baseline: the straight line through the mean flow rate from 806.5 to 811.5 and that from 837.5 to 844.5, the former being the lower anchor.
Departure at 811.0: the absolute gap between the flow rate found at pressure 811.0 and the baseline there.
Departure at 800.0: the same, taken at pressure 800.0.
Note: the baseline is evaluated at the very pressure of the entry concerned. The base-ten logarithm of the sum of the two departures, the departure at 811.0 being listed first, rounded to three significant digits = 1.10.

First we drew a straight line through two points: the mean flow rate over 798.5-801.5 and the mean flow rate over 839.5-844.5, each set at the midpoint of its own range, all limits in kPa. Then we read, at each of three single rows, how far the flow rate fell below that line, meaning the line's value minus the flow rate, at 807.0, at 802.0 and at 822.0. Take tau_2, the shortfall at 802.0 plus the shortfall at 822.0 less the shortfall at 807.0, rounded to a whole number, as 10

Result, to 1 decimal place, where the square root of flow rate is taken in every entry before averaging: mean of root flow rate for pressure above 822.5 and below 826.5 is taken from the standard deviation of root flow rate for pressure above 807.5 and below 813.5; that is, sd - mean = -7.7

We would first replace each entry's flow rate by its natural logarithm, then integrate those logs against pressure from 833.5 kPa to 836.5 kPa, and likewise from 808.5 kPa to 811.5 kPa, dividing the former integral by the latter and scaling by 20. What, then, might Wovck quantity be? 19.5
